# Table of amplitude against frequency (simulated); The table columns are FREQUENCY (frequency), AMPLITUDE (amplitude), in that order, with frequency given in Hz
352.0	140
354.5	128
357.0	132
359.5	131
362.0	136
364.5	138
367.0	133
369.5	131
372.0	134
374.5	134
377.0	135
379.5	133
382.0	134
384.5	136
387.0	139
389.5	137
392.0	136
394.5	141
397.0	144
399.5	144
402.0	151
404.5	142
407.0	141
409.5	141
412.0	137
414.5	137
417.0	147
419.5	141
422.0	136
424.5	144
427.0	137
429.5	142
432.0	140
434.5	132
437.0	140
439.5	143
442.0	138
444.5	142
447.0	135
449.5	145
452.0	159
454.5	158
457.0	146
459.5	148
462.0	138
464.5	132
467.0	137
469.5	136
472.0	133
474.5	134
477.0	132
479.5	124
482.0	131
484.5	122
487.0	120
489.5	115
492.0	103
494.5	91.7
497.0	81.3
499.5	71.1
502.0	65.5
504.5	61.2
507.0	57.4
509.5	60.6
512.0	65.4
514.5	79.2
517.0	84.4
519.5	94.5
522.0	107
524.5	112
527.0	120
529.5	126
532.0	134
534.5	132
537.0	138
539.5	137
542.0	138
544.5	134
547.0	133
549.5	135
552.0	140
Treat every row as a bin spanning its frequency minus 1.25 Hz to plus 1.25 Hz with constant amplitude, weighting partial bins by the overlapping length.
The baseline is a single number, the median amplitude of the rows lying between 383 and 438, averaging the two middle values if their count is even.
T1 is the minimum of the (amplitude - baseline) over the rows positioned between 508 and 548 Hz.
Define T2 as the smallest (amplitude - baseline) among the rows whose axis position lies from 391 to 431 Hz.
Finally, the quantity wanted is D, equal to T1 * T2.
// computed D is 360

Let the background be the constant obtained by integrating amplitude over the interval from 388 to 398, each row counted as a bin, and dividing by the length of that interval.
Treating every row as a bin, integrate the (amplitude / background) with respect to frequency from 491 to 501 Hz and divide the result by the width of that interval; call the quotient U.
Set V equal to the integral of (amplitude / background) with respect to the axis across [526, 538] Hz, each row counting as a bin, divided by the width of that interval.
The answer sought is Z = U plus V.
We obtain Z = 1.55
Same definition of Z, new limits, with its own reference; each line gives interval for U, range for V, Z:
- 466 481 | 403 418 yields 1.96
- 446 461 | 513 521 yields 1.68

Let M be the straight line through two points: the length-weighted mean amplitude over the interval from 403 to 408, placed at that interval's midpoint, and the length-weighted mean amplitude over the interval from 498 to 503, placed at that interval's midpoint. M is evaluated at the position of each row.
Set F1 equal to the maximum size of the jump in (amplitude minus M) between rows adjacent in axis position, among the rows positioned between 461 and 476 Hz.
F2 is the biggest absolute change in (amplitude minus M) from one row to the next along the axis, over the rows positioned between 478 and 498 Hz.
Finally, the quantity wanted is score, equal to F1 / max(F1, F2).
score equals 0.69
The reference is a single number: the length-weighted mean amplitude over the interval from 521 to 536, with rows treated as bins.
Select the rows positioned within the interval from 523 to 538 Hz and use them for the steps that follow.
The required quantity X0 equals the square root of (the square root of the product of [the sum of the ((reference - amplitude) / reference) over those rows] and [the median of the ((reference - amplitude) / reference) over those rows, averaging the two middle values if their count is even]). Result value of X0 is 0.33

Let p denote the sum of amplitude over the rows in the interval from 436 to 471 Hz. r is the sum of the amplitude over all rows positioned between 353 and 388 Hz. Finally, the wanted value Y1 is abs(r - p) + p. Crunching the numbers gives 2120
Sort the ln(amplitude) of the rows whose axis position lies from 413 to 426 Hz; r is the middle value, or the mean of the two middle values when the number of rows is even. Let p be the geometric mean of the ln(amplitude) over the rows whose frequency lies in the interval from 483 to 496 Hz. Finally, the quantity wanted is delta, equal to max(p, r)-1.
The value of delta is 3.95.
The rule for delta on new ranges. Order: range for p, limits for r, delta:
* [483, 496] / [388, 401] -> 3.95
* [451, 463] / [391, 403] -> 4.01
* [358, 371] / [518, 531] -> 3.90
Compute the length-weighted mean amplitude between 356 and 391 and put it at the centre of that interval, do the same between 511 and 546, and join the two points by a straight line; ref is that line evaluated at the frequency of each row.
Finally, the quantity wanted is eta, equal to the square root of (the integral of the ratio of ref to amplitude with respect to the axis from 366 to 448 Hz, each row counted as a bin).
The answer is 8.8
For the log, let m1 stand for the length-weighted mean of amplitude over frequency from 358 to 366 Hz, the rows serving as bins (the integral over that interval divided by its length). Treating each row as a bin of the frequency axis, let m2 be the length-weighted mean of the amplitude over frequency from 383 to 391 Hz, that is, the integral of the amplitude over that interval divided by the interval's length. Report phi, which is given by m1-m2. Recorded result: -2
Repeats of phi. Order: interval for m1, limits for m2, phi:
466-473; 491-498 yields 43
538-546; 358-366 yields 1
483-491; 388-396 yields -19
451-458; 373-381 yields 20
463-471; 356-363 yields 2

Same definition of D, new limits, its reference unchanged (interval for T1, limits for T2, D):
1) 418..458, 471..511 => 706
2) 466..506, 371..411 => 595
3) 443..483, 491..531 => 1371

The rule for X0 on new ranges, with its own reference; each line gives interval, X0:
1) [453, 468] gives 0.64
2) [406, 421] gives 0.61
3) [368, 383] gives 0.48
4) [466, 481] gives 0.46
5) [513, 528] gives 0.67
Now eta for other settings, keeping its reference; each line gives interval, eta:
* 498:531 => 7.0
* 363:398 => 5.9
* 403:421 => 4.1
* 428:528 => 10.6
